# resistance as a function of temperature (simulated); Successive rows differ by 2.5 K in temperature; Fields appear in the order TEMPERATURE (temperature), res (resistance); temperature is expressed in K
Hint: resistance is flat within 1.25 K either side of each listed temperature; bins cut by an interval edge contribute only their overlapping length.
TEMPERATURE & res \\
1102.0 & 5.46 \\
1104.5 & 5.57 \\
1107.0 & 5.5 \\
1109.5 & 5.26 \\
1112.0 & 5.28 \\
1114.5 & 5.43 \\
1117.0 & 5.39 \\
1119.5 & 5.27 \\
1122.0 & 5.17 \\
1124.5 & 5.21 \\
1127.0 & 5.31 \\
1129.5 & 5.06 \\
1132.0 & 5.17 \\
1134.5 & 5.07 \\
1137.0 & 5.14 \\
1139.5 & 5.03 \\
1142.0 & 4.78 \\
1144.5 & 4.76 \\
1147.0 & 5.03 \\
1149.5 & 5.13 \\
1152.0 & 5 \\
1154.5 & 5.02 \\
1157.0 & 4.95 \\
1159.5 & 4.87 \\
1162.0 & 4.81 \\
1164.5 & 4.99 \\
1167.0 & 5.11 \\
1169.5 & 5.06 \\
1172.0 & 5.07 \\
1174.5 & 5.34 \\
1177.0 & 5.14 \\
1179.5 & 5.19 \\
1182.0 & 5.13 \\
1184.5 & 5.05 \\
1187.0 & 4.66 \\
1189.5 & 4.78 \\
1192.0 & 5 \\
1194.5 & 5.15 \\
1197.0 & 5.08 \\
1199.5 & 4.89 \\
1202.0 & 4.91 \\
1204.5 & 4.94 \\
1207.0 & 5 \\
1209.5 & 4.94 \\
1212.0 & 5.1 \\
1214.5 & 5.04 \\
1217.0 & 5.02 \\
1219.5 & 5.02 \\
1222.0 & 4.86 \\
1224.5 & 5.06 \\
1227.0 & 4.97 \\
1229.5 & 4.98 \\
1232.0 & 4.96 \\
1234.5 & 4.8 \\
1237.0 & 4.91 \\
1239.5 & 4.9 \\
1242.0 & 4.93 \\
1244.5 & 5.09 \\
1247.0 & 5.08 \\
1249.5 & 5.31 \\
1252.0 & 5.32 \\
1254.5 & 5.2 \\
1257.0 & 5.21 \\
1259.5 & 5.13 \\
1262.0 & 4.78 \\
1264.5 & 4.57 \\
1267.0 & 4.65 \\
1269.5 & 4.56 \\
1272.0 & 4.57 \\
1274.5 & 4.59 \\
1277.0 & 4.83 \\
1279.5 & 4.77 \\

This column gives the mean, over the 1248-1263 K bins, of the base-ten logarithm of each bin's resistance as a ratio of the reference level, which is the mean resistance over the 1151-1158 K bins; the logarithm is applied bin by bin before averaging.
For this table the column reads 0.014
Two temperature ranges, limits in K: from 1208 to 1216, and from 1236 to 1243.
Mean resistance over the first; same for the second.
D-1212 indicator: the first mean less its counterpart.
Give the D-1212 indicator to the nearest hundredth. 0.11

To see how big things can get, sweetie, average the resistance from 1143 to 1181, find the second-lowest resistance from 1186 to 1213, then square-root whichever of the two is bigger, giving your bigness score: 2.24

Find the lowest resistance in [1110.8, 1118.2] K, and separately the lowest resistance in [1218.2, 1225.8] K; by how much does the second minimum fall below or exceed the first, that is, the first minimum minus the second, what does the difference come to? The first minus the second 0.4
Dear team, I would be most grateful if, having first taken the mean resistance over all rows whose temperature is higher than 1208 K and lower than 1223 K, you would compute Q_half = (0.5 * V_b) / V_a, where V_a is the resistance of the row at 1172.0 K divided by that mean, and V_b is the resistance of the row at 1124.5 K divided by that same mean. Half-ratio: 0.514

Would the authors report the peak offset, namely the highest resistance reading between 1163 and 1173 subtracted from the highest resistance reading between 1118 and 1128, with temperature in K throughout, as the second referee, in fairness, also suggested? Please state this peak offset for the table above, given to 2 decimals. 0.20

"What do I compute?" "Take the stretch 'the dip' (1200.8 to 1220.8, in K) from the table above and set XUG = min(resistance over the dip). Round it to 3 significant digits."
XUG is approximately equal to 4.91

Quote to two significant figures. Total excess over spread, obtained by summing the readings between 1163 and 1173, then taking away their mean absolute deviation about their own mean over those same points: 20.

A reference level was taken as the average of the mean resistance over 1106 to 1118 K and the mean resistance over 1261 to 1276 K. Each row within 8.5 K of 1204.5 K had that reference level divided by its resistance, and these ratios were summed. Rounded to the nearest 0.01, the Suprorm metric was 7.02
